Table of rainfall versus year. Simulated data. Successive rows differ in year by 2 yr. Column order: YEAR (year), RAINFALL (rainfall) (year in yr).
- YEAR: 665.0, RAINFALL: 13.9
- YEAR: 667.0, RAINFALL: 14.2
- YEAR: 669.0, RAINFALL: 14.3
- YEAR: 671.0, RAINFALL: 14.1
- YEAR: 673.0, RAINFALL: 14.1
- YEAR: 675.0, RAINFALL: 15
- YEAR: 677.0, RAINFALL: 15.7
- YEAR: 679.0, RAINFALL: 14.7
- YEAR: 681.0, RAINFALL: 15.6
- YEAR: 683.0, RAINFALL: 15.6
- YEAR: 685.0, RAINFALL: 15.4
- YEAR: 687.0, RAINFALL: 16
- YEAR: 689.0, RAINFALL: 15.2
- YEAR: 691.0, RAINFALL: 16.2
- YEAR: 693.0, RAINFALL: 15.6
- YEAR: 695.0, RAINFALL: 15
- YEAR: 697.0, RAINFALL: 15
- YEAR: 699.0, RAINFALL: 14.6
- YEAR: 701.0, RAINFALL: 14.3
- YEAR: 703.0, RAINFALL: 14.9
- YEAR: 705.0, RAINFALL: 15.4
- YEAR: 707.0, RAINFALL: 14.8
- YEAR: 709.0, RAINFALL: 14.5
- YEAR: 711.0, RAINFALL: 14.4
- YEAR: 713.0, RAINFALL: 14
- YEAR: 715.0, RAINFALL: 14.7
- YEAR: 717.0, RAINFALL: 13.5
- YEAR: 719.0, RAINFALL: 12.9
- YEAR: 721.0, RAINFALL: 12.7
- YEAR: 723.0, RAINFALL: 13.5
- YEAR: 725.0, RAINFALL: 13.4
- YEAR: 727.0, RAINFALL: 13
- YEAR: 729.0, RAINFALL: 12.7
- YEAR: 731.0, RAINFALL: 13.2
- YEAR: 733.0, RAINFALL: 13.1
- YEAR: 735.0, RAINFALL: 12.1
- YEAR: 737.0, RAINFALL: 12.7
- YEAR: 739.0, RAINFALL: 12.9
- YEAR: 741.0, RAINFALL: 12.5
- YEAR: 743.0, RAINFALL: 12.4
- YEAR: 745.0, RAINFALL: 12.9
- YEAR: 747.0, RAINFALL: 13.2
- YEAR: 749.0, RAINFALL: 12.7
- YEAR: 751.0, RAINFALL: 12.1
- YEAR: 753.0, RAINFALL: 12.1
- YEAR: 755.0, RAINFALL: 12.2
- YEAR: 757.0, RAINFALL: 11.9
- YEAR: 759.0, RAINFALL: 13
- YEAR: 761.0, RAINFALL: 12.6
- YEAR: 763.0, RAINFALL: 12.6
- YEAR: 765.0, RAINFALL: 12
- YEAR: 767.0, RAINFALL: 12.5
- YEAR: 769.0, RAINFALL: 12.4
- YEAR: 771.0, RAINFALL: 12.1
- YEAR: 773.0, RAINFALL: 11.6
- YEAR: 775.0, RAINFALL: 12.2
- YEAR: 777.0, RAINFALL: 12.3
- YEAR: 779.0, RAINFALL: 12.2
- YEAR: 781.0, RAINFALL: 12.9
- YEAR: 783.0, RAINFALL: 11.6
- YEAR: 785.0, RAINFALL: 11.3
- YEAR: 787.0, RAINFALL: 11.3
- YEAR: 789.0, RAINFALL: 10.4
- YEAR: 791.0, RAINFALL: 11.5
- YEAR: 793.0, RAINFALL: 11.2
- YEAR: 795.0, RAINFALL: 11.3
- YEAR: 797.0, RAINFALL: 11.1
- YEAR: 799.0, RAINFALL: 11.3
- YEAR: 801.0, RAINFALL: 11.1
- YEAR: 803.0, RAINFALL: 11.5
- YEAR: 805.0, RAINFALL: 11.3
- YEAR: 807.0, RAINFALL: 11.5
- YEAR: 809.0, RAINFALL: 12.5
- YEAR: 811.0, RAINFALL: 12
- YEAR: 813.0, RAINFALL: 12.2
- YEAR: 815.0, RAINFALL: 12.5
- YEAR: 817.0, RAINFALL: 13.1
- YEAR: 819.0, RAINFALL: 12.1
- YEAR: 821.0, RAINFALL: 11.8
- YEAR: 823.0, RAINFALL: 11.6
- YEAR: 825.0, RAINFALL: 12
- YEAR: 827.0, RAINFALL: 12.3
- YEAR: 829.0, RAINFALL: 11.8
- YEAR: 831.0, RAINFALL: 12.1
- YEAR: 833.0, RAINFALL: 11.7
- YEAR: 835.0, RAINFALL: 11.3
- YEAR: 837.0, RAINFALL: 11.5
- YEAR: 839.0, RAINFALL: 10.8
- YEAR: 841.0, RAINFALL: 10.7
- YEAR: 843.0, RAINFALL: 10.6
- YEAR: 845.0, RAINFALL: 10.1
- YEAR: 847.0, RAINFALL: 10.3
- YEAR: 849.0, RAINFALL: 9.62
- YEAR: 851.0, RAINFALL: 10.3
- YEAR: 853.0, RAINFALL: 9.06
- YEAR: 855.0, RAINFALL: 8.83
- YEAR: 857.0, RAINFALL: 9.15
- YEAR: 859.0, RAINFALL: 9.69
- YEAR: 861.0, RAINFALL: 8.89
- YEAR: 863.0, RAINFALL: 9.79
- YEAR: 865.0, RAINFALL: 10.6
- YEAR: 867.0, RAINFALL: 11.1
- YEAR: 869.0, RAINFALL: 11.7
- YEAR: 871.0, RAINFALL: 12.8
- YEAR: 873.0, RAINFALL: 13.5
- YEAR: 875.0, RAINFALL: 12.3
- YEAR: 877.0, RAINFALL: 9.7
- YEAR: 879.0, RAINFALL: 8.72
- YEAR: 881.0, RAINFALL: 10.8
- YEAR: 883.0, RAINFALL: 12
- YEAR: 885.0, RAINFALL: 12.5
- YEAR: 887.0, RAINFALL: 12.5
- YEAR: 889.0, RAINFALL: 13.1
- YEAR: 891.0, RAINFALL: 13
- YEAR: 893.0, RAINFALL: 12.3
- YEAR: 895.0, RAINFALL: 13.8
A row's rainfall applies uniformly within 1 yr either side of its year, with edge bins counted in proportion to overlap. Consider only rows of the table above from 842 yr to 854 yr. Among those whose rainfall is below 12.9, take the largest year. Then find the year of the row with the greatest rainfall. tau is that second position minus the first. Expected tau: -10 yr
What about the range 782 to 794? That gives -10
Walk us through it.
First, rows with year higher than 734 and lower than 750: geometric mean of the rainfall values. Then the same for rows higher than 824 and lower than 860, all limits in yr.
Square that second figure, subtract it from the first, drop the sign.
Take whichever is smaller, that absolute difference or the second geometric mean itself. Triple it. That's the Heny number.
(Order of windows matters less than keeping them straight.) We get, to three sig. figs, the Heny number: 31.8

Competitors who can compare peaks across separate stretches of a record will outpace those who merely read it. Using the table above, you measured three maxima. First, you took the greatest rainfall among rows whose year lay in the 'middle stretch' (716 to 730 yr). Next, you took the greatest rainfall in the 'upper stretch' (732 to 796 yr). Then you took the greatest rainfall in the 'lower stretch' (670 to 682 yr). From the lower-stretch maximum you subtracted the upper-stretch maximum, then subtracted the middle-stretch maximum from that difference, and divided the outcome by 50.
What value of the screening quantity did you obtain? -0.220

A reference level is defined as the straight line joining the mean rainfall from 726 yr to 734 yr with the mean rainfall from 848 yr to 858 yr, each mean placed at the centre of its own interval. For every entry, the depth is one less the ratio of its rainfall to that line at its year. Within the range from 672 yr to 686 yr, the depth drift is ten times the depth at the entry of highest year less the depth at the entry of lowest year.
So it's -1.1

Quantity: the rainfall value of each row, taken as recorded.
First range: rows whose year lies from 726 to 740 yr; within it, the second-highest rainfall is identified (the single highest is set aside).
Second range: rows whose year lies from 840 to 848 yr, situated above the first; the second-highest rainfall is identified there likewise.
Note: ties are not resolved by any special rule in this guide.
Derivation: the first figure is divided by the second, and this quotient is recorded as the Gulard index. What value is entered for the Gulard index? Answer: 1.24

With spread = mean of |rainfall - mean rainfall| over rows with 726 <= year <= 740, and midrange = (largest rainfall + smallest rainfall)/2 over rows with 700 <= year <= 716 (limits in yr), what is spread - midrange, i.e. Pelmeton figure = -14.4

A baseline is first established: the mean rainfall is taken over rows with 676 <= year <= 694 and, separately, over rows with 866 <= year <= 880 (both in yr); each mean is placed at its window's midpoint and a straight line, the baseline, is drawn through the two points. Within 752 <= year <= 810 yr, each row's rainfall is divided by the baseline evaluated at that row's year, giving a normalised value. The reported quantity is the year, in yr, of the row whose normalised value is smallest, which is 789.0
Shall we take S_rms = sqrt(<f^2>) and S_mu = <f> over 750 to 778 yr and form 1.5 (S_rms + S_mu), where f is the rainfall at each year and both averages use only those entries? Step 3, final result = 36.8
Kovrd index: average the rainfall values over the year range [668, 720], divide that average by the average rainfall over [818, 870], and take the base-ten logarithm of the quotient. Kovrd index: 0.140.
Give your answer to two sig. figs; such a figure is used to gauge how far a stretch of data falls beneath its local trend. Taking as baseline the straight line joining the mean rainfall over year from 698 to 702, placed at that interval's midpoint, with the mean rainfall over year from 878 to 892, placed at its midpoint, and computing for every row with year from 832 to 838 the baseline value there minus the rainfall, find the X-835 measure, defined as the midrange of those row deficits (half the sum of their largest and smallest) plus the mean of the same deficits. 2.1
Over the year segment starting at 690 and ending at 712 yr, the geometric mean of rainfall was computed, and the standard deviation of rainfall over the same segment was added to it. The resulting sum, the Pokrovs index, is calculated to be 15.5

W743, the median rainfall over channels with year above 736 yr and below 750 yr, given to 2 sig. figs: 13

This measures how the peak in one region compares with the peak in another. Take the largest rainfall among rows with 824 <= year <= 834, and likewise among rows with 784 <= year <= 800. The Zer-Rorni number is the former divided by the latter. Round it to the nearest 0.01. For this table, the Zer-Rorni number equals 1.07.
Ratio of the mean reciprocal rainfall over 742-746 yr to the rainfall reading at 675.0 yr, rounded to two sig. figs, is 0.0053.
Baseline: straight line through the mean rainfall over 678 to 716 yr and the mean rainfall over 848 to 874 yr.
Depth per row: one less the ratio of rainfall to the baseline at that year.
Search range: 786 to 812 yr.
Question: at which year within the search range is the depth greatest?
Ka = 789.0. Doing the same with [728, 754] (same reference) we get 735.0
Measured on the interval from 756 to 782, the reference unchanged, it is 757.0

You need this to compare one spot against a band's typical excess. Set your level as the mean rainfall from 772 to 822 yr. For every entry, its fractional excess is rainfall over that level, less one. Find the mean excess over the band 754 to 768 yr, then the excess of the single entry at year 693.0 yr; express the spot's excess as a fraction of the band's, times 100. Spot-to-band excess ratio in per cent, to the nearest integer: 594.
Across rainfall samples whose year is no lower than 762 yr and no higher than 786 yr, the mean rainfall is 12.1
